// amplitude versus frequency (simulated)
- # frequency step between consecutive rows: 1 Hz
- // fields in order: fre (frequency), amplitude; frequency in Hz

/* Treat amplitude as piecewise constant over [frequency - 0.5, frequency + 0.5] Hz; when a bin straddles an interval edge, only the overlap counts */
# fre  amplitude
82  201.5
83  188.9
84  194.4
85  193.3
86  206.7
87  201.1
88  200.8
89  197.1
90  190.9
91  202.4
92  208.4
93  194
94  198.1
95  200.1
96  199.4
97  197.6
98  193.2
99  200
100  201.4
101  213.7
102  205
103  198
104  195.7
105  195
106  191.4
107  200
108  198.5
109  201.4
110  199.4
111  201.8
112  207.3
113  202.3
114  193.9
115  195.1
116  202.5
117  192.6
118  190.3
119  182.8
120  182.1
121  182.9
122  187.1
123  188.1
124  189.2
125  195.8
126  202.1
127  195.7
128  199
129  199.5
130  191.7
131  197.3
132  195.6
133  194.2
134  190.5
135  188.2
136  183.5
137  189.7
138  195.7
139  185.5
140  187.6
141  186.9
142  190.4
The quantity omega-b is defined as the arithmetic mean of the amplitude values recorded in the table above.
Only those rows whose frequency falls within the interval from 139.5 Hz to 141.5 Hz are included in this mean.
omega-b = 187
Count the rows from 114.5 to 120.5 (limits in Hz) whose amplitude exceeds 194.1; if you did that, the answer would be 2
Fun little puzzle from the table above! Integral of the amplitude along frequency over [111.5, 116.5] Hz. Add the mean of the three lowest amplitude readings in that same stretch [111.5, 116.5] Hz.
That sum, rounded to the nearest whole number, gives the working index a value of 1198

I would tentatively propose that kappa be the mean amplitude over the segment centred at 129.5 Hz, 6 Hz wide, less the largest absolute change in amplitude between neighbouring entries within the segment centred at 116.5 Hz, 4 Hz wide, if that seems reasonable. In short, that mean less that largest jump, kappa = 187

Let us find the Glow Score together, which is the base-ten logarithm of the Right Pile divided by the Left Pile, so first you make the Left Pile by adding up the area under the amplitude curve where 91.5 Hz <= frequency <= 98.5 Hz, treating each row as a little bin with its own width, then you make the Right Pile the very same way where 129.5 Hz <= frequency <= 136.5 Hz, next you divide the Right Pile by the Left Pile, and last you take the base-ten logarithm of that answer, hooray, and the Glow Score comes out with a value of -0.0158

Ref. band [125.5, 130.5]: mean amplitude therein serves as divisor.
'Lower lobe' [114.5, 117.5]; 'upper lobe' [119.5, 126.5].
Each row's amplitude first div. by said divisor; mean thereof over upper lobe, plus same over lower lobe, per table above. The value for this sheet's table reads 1.96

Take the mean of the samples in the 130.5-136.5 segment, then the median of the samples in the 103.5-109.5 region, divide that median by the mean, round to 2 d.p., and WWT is 1.03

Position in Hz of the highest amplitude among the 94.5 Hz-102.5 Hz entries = 101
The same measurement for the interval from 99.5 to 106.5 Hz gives 101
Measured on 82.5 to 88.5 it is 86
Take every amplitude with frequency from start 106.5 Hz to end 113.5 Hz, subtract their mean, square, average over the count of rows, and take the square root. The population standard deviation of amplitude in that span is 2.7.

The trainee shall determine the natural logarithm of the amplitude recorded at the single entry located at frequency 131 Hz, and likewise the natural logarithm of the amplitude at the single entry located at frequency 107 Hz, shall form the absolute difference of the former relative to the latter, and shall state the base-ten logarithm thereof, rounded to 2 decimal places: -1.87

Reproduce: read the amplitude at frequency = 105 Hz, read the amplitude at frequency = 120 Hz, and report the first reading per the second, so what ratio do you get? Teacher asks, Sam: 1.07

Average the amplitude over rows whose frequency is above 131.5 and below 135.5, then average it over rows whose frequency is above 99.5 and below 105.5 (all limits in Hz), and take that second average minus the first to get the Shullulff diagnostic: 9.3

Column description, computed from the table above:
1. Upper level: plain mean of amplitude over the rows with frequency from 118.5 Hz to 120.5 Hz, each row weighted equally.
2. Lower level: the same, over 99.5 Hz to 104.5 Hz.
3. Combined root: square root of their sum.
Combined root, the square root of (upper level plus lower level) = 19.6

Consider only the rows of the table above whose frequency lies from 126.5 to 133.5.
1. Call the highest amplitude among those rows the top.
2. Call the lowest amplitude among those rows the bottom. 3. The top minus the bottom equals 7.8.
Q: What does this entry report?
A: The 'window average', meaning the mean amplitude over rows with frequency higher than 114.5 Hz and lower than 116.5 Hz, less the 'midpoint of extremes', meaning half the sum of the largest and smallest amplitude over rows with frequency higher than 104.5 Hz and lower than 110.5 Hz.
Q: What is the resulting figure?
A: 2.4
